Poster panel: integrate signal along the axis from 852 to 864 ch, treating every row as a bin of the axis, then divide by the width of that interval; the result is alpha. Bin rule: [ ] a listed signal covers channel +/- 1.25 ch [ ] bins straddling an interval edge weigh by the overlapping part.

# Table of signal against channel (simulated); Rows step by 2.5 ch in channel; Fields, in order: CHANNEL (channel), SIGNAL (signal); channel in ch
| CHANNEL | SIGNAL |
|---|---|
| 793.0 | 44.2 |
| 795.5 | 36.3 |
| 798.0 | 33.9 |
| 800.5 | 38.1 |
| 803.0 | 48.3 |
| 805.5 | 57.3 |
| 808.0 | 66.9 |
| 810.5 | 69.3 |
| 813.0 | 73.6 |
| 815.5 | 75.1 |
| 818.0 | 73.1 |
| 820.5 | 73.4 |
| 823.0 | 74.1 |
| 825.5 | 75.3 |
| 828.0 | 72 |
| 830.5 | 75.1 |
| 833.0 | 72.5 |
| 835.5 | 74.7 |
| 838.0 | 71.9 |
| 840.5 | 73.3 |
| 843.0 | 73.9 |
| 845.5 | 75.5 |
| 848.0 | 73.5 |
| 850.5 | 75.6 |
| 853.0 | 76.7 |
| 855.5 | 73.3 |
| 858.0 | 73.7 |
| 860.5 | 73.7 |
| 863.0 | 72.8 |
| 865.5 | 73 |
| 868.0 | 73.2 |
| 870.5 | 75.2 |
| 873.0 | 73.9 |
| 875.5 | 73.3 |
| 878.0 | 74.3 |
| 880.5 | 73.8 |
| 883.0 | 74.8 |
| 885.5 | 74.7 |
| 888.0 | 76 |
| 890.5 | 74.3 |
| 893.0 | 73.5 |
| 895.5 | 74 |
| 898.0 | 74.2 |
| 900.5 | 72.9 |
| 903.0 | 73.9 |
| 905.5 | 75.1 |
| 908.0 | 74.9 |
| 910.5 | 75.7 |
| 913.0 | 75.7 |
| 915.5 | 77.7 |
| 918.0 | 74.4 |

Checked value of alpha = 74.0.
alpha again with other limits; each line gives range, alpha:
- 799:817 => 61.0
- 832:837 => 73.6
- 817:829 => 73.6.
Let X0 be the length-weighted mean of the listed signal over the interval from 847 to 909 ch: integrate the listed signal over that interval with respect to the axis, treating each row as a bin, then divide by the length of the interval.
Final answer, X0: 74.2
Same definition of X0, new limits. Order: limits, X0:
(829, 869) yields 73.9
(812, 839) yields 73.7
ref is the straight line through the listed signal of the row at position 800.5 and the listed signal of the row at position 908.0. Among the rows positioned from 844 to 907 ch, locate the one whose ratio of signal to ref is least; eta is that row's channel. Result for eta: 900.5 ch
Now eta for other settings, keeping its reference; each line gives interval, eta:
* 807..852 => 848.0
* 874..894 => 893.0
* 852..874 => 873.0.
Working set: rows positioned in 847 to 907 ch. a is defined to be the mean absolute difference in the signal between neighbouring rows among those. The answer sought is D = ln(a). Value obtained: 0.0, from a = 1.0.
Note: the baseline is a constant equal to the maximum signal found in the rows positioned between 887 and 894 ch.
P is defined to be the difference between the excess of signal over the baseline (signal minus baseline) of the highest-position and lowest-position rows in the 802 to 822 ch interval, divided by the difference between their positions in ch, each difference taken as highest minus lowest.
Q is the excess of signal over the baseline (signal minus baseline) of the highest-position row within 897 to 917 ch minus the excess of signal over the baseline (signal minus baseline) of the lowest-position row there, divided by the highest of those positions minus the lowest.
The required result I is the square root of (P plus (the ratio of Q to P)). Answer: 1.25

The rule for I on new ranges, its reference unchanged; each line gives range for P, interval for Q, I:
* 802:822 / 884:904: 1.18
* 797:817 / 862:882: 1.54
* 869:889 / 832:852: 1.98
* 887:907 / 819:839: 1.27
